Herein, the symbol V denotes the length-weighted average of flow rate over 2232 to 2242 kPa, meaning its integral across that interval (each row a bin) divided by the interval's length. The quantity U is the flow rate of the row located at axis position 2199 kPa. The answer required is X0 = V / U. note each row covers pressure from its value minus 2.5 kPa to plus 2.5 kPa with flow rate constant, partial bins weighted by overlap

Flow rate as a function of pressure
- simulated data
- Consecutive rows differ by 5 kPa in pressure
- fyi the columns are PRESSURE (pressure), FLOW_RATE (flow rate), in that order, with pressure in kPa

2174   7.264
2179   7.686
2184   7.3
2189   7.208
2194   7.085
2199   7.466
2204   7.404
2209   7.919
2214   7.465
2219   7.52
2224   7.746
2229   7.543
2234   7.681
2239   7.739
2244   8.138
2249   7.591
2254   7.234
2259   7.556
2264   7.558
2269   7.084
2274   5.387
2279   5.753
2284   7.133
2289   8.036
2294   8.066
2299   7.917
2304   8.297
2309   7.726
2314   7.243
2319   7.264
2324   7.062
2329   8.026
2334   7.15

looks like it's 1.04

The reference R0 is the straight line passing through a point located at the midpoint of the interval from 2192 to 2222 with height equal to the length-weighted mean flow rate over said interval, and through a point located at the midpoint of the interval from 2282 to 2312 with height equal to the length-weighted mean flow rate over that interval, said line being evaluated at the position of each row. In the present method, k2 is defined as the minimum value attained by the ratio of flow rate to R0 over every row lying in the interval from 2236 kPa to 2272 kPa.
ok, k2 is 0.91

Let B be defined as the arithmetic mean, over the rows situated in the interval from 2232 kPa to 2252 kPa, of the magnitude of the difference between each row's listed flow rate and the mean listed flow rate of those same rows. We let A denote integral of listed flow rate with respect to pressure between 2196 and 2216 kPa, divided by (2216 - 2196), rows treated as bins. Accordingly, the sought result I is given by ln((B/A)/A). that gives -5.78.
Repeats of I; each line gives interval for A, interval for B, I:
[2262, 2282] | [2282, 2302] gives -4.84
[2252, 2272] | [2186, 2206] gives -5.92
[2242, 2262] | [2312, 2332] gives -5.22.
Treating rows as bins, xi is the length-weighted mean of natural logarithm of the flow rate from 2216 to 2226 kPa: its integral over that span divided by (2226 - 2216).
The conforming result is 2.03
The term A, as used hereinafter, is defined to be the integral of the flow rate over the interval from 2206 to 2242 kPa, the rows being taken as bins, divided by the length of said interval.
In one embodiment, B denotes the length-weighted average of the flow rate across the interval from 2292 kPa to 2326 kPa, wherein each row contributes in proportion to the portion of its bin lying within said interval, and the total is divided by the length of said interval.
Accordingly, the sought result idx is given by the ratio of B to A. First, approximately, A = 7.7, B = 7.66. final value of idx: 1.00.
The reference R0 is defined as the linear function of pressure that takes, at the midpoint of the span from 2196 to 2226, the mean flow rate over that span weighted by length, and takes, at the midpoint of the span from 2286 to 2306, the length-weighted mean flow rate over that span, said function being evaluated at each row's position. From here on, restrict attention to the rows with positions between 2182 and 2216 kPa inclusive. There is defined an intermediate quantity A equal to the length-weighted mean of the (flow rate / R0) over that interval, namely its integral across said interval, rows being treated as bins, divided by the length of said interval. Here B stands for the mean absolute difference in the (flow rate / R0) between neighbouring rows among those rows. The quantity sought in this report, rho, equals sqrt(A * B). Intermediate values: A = 0.99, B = 0.037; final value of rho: 0.19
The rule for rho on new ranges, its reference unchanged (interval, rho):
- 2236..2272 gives 0.21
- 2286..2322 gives 0.18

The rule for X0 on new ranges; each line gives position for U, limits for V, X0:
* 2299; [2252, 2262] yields 0.94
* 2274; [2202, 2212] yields 1.42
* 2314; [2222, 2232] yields 1.05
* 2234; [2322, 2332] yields 0.98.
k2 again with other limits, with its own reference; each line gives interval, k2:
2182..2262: 0.94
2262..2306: 0.69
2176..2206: 0.95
